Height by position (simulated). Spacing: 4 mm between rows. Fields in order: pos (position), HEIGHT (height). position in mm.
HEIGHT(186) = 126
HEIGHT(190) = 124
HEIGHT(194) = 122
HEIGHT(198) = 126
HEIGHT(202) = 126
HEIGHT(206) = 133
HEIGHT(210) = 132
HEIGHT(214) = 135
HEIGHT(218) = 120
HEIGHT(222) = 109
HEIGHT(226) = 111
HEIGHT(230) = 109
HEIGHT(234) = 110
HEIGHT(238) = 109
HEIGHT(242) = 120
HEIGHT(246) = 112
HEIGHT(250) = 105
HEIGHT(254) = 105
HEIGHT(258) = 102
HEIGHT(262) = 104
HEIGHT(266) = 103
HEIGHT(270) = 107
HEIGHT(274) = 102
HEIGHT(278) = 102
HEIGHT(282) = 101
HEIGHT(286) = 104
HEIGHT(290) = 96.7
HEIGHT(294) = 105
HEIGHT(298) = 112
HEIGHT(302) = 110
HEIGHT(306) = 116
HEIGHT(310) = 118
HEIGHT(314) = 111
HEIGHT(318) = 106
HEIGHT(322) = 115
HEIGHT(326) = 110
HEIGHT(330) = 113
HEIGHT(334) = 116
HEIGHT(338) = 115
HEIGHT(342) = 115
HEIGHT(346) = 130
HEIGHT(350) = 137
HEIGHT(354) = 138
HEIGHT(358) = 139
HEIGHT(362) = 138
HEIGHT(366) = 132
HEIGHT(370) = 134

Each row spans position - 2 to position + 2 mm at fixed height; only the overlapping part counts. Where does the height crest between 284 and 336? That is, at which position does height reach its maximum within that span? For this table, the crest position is 310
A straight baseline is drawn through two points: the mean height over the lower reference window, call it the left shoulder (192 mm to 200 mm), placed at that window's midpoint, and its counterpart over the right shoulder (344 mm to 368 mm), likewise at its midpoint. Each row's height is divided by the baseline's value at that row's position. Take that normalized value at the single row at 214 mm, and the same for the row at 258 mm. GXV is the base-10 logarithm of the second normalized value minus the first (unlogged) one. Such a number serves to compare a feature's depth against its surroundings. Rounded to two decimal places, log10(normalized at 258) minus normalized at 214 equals -1.18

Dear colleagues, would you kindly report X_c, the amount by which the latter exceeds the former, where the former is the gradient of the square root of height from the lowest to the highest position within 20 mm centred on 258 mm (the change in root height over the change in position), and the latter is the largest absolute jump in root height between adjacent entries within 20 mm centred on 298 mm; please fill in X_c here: 0.419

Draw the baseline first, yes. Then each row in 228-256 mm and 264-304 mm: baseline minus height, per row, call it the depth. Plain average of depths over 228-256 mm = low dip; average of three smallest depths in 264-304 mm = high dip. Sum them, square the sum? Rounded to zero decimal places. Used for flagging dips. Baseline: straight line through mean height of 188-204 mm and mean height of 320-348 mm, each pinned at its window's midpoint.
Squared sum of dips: 441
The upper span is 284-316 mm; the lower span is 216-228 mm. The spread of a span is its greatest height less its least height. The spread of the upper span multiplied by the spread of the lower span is 234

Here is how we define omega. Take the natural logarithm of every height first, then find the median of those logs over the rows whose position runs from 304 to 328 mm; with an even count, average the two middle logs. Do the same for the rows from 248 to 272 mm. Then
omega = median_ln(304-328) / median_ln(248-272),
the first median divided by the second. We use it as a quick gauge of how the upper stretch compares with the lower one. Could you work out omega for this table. 1.02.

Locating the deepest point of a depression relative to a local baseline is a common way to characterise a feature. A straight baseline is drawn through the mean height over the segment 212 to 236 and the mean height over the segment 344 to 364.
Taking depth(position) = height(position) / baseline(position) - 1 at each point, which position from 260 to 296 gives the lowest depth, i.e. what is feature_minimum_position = 290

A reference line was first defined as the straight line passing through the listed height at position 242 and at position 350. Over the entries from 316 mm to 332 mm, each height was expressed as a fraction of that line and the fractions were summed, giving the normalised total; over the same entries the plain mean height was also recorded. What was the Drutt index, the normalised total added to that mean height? 114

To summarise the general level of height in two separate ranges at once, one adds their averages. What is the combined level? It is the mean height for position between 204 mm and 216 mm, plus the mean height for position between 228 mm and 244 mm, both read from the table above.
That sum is 245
